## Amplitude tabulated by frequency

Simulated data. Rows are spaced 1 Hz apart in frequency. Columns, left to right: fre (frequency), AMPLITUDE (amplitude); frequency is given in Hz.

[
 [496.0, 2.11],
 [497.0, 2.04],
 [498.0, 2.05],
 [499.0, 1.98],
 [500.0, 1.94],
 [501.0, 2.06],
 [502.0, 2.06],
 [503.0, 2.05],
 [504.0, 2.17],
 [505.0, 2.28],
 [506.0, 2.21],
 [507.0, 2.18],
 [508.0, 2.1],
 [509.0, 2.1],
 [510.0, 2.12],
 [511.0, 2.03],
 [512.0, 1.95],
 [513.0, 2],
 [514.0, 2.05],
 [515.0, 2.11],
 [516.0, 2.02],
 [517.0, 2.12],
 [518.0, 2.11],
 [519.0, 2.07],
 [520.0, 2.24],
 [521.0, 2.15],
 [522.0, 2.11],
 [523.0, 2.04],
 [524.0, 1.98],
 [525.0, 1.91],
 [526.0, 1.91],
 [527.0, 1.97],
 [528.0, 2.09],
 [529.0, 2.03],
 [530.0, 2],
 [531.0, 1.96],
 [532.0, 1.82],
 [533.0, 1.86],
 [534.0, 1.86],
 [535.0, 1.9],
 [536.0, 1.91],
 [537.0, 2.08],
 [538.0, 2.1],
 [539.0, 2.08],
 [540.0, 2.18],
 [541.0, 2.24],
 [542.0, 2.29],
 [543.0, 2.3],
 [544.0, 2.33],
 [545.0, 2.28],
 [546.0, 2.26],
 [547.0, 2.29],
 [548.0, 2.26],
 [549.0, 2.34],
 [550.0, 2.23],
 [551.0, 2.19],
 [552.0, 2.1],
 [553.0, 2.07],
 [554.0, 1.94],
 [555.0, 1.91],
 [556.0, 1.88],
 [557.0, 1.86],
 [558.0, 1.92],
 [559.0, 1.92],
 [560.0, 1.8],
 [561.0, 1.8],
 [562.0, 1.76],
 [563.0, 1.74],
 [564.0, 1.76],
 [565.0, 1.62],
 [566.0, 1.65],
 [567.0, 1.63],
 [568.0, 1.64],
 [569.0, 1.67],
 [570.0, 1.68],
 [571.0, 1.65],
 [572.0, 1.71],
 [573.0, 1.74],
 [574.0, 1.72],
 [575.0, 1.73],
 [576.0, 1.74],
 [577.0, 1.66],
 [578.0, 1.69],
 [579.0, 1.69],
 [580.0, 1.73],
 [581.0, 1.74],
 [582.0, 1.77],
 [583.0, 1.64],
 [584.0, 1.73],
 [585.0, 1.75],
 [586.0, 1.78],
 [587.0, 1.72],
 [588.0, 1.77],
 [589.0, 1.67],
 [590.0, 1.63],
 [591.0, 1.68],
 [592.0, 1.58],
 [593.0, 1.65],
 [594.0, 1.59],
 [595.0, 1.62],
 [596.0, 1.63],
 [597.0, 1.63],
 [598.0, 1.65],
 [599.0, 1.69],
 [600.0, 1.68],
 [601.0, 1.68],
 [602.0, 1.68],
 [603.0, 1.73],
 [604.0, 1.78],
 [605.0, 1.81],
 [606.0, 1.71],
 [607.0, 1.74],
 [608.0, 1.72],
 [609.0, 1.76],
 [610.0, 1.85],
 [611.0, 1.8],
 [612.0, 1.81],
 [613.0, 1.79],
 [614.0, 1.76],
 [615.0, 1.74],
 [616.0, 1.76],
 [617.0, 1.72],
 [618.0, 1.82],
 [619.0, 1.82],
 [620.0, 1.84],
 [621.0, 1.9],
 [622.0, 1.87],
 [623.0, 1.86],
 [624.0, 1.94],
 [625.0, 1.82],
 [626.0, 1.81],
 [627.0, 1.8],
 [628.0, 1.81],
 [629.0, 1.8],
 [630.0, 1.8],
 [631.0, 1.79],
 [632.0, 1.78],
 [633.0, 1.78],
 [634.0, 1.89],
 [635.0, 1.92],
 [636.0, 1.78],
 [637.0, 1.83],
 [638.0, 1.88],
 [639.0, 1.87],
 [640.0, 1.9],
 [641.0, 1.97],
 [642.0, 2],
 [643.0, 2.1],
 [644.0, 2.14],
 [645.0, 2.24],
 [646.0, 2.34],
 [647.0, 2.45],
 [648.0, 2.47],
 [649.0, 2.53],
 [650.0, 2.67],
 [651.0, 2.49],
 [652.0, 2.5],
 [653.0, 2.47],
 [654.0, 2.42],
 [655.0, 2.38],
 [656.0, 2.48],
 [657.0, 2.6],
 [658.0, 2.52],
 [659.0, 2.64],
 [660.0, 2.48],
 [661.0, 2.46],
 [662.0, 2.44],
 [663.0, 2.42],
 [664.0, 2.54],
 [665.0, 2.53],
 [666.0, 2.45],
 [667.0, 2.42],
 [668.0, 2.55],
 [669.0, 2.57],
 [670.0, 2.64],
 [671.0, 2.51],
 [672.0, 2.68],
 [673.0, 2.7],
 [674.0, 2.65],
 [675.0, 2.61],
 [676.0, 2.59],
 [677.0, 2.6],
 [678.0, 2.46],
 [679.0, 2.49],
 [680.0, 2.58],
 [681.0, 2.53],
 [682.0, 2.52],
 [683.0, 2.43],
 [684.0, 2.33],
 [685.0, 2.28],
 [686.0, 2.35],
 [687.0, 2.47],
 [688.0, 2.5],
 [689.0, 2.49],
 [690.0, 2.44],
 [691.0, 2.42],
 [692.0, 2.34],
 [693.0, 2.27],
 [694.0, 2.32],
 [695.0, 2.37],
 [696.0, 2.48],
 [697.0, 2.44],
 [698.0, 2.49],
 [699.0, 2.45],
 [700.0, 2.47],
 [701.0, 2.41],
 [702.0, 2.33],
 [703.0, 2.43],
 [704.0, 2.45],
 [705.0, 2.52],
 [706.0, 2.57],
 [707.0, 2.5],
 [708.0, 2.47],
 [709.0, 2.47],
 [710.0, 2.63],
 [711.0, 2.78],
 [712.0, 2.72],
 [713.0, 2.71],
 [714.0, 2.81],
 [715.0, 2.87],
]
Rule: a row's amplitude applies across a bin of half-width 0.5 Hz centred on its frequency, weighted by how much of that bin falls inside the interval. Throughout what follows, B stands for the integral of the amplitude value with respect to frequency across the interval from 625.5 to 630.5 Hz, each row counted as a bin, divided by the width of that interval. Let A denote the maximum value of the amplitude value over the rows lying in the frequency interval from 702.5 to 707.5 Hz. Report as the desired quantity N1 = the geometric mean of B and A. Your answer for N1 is 2.2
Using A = 2.57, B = 1.80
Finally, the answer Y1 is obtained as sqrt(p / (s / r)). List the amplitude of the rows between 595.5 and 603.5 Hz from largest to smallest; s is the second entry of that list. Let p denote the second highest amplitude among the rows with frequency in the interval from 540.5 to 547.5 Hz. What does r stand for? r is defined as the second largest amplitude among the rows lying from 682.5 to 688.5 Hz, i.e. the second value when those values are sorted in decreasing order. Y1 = 1.83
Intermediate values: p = 2.3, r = 2.47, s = 1.69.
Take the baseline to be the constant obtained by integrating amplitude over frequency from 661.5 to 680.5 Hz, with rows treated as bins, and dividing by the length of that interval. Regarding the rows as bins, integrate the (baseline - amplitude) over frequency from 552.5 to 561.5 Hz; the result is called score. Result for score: 5.8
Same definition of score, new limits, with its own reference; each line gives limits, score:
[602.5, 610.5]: 6.3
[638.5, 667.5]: 5.0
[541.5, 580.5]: 25.2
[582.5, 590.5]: 6.7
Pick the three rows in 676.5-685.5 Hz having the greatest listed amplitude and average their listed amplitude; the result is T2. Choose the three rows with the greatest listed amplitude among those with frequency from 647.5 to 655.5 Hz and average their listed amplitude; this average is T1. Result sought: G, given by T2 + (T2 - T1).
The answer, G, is 2.6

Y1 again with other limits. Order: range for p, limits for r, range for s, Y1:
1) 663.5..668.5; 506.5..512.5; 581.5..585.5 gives 1.75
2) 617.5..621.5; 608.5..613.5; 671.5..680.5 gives 1.11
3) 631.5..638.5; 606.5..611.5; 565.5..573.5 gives 1.41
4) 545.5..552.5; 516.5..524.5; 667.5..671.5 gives 1.38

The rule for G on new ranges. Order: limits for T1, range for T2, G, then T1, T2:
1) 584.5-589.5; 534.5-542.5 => 2.7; 1.8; 2.2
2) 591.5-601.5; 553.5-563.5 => 2.2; 1.7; 1.9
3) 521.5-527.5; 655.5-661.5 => 3.1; 2.0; 2.6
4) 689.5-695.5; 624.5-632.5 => 1.2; 2.4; 1.8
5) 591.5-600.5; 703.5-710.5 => 3.5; 1.7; 2.6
